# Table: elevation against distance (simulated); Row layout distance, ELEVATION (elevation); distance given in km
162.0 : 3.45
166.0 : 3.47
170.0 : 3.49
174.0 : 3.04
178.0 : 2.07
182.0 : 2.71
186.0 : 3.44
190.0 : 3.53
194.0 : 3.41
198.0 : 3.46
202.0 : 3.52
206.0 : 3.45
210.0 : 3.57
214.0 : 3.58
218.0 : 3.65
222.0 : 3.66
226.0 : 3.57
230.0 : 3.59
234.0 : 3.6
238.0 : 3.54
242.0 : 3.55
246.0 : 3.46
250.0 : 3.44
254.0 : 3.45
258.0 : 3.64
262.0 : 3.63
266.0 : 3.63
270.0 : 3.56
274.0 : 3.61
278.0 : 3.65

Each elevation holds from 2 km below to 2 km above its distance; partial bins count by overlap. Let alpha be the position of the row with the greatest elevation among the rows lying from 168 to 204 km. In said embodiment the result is 190.0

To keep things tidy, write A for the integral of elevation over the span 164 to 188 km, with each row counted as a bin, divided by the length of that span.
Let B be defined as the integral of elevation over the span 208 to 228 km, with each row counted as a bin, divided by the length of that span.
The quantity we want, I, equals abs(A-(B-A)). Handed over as 2.47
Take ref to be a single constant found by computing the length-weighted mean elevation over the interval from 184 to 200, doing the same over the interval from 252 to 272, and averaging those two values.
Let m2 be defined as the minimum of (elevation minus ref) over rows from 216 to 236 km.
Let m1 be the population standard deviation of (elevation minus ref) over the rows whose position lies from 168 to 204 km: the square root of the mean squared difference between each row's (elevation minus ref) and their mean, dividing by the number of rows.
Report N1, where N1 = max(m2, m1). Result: 0.47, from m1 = 0.47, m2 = 0.05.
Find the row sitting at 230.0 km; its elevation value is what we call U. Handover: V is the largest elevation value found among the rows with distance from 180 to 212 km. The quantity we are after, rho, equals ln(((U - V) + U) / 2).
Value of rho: 0.591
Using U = 3.59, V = 3.57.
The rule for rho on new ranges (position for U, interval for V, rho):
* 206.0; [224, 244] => 0.501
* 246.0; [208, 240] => 0.489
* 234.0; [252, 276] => 0.577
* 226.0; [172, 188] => 0.615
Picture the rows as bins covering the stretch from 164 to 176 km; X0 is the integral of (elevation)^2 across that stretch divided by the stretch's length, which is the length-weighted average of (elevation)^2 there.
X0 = 11.2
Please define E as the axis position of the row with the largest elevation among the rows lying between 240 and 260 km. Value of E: 258.0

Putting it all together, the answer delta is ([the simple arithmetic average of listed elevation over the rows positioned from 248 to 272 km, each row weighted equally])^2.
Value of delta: 12.7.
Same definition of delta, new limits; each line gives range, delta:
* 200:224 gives 12.8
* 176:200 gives 9.6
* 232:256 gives 12.3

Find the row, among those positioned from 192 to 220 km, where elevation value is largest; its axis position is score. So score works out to 218.0 km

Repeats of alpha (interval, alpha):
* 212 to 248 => 222.0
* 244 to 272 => 258.0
